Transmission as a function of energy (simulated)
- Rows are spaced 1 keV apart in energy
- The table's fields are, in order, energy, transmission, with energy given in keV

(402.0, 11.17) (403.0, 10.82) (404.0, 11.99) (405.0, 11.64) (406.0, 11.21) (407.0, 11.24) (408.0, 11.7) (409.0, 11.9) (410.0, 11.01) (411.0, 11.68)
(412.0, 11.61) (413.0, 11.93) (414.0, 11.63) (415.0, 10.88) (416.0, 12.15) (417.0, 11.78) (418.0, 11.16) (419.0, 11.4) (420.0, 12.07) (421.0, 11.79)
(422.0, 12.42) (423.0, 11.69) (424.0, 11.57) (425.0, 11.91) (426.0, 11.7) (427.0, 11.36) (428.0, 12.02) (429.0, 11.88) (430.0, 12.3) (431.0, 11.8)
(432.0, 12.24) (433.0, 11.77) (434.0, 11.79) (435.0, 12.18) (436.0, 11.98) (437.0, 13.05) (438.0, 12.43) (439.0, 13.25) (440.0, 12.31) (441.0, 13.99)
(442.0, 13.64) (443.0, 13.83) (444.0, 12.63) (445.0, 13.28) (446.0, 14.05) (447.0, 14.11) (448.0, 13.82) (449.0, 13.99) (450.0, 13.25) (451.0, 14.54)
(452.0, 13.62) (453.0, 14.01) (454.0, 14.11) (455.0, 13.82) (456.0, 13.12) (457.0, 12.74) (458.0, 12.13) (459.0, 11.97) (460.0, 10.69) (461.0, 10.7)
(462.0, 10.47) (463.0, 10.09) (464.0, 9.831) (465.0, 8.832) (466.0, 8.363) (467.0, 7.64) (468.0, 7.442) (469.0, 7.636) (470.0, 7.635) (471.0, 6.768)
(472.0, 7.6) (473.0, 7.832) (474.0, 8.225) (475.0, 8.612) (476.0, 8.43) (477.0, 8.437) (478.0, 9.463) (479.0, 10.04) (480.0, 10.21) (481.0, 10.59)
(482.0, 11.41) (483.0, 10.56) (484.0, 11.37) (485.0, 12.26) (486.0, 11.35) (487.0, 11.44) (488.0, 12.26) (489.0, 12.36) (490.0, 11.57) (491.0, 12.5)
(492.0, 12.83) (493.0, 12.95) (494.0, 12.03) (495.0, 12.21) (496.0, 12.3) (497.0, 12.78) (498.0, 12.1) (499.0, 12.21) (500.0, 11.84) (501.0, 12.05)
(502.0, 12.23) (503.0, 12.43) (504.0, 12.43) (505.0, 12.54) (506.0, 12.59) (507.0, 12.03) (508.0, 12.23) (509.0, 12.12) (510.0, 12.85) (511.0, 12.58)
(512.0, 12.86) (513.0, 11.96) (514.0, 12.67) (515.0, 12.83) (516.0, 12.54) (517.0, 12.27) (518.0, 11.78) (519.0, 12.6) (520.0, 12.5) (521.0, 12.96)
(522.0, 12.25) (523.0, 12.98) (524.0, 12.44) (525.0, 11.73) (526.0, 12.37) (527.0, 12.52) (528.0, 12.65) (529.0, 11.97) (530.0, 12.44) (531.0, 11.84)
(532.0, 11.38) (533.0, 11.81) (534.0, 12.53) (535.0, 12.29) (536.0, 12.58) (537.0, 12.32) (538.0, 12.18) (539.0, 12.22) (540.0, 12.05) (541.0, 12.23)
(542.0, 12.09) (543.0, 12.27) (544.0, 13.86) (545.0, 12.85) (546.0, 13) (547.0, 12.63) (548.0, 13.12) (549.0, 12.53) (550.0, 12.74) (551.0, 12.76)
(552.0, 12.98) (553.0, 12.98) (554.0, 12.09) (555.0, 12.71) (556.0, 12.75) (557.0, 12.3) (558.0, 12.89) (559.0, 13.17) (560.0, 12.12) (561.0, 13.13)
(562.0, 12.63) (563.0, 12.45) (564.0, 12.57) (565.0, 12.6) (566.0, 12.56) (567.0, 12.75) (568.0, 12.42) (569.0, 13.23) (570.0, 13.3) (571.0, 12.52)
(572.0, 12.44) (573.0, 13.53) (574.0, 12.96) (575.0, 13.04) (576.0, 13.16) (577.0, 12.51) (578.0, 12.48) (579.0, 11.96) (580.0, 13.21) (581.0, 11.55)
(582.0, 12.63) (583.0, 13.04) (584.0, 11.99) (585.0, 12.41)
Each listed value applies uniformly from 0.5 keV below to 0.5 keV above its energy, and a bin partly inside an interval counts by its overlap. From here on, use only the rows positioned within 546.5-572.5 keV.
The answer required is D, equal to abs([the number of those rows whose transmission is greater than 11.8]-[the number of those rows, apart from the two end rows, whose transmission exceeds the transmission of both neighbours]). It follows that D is 19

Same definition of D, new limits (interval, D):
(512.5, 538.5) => 15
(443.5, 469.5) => 11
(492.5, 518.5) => 18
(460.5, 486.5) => 3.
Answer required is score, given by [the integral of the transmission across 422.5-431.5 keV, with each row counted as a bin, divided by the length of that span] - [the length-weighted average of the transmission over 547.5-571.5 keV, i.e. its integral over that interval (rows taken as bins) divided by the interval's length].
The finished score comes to -0.9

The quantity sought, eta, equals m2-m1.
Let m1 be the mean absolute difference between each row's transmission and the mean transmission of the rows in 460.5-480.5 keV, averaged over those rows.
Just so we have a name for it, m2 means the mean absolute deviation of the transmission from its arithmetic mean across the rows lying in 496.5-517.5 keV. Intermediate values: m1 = 0.99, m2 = 0.27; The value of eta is -0.72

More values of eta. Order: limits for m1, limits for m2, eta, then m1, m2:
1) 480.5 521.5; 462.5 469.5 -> 0.46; 0.43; 0.89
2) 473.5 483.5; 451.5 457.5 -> -0.54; 0.96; 0.43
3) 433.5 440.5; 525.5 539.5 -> -0.14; 0.41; 0.28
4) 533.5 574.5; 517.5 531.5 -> -0.01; 0.33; 0.32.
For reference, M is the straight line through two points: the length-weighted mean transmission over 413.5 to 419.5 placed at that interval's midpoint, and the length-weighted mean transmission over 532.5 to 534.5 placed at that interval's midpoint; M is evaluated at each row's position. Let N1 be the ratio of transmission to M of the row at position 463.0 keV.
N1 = 0.86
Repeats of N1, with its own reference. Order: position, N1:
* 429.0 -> 1.03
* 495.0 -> 1.02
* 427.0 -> 0.98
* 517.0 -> 1.02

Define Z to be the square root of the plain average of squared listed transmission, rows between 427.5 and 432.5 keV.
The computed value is 12.0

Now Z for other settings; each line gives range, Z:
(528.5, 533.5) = 11.9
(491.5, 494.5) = 12.6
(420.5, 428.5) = 11.8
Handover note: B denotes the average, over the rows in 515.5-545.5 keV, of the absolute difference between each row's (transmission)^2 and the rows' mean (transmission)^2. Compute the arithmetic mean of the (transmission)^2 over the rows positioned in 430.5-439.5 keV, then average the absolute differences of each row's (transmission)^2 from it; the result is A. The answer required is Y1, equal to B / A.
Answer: 0.8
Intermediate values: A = 10.5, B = 8.2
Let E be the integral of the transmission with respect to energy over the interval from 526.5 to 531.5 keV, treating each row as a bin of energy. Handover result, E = 61.4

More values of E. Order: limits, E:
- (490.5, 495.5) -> 62.5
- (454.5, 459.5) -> 63.8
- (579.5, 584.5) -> 62.4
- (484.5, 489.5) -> 59.7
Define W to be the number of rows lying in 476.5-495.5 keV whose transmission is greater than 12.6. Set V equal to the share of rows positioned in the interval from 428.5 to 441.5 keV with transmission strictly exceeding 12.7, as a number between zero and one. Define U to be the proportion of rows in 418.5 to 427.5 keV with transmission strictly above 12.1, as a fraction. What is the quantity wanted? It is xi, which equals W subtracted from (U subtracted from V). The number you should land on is -2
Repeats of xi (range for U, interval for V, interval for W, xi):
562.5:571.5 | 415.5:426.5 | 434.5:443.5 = -6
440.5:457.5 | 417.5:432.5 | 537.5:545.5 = -3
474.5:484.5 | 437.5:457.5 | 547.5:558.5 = -7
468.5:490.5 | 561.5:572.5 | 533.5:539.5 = 0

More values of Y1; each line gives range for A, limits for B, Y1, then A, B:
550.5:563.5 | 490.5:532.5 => 1.0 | 7.2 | 7.5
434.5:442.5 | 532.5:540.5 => 0.3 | 16.2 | 4.5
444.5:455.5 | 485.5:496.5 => 1.3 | 7.9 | 9.9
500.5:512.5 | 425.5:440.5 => 1.6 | 5.8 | 9.1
